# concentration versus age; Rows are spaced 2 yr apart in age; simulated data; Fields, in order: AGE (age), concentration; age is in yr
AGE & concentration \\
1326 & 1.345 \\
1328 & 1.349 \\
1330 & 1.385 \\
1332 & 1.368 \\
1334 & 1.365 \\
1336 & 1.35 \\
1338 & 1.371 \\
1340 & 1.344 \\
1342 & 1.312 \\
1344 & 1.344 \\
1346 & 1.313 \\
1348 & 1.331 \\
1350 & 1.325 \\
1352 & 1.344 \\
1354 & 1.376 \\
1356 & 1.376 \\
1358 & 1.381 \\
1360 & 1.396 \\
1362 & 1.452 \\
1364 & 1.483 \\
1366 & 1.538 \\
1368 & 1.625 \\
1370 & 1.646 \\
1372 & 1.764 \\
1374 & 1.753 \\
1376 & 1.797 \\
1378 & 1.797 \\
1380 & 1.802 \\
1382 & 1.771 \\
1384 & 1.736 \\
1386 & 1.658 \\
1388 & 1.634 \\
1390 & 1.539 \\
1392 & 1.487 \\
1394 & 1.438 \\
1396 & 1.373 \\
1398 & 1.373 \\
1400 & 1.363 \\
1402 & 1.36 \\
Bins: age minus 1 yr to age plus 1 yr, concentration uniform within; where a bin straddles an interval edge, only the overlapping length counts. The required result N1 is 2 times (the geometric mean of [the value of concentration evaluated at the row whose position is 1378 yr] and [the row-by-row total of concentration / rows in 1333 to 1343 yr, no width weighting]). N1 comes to 7.0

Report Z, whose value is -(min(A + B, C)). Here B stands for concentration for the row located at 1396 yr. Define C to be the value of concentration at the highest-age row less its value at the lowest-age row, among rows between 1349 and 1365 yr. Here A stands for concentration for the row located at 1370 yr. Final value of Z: -0.2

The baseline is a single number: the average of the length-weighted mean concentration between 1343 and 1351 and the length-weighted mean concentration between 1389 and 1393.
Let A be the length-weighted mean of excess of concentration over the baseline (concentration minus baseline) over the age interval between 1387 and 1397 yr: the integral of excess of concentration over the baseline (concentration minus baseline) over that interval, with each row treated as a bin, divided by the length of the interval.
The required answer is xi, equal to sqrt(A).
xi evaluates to 0.27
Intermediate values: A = 0.07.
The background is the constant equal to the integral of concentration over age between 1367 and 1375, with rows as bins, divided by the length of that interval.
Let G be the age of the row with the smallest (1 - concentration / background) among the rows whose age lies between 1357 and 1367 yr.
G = 1366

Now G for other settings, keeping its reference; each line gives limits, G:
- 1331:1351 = 1338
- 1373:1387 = 1380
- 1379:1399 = 1380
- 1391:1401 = 1392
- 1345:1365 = 1364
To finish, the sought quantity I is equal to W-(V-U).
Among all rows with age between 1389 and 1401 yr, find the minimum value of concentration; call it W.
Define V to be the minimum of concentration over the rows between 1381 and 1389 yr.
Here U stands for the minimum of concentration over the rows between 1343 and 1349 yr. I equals 1.04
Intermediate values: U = 1.313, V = 1.634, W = 1.363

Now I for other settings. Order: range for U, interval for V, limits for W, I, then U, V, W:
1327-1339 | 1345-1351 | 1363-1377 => 1.52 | 1.349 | 1.313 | 1.483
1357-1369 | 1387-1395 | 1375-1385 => 1.68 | 1.381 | 1.438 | 1.736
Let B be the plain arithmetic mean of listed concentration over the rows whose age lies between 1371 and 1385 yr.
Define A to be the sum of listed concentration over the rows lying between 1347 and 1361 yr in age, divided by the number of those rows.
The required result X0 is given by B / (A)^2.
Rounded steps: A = 1.36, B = 1.77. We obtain 1.0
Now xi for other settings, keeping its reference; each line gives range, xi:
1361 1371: 0.36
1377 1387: 0.58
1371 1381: 0.60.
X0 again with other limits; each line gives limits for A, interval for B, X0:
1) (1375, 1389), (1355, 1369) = 0.5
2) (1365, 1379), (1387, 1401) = 0.5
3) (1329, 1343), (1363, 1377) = 0.9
